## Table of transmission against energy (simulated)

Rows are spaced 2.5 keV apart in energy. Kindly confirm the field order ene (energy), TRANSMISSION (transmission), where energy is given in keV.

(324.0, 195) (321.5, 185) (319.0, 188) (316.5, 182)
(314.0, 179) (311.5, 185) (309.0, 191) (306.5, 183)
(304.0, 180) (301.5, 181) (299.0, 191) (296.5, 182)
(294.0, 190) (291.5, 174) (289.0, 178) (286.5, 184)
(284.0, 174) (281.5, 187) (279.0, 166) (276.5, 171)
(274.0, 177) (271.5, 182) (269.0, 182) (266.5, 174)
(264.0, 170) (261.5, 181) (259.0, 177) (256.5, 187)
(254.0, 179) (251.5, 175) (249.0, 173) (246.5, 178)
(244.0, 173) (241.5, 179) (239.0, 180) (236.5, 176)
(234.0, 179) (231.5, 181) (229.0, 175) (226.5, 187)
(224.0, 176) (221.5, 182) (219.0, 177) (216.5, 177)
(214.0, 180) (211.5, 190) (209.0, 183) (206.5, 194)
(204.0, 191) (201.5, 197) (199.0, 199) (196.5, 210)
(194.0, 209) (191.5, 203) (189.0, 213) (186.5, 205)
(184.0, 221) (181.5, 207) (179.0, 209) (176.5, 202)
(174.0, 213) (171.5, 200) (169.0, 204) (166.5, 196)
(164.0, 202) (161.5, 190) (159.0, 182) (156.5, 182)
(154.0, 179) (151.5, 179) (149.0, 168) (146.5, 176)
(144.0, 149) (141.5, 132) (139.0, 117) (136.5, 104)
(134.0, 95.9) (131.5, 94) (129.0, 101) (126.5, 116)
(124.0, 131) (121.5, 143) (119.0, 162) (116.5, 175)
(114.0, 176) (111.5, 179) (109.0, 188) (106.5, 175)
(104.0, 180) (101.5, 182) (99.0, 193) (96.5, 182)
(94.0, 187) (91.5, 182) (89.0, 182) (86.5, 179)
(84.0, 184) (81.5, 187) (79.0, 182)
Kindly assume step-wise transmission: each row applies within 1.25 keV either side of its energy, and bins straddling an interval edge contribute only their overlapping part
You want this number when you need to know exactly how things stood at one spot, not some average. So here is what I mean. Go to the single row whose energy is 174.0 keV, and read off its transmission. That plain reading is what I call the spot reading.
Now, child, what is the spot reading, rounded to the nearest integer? 213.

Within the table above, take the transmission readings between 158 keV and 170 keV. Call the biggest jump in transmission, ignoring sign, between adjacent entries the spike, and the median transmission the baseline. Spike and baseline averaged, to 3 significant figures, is 104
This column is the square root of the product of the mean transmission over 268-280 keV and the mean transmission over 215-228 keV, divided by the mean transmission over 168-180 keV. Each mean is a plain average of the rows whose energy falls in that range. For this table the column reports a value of 0.864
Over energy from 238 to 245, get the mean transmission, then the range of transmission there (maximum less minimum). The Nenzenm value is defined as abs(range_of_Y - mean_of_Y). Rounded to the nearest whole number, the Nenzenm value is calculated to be 170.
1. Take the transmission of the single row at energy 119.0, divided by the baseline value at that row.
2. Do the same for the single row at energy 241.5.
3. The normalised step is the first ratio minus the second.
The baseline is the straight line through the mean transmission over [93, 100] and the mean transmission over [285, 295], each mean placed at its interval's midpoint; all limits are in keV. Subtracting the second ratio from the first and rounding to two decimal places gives -0.11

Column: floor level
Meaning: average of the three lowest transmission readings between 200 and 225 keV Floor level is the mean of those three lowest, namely 177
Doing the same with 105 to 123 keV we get 160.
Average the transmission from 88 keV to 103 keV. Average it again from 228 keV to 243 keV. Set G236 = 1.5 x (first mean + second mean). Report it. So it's 544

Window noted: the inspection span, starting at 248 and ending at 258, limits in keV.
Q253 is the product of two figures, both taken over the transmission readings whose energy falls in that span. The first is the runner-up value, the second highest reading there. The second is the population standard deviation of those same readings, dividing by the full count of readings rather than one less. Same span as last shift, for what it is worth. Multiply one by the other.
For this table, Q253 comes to 960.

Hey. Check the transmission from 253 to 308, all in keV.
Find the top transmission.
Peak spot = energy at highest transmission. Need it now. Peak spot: 299.0 keV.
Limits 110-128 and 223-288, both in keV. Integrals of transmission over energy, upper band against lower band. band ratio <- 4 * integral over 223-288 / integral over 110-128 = 17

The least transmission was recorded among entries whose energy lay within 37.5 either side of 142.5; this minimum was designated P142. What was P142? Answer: 94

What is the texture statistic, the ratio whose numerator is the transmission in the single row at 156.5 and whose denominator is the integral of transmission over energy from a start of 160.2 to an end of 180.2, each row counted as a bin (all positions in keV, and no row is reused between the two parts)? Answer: 0.045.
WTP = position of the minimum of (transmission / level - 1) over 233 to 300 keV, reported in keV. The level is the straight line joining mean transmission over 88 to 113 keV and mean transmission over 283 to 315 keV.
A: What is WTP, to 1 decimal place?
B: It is 279.0 keV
